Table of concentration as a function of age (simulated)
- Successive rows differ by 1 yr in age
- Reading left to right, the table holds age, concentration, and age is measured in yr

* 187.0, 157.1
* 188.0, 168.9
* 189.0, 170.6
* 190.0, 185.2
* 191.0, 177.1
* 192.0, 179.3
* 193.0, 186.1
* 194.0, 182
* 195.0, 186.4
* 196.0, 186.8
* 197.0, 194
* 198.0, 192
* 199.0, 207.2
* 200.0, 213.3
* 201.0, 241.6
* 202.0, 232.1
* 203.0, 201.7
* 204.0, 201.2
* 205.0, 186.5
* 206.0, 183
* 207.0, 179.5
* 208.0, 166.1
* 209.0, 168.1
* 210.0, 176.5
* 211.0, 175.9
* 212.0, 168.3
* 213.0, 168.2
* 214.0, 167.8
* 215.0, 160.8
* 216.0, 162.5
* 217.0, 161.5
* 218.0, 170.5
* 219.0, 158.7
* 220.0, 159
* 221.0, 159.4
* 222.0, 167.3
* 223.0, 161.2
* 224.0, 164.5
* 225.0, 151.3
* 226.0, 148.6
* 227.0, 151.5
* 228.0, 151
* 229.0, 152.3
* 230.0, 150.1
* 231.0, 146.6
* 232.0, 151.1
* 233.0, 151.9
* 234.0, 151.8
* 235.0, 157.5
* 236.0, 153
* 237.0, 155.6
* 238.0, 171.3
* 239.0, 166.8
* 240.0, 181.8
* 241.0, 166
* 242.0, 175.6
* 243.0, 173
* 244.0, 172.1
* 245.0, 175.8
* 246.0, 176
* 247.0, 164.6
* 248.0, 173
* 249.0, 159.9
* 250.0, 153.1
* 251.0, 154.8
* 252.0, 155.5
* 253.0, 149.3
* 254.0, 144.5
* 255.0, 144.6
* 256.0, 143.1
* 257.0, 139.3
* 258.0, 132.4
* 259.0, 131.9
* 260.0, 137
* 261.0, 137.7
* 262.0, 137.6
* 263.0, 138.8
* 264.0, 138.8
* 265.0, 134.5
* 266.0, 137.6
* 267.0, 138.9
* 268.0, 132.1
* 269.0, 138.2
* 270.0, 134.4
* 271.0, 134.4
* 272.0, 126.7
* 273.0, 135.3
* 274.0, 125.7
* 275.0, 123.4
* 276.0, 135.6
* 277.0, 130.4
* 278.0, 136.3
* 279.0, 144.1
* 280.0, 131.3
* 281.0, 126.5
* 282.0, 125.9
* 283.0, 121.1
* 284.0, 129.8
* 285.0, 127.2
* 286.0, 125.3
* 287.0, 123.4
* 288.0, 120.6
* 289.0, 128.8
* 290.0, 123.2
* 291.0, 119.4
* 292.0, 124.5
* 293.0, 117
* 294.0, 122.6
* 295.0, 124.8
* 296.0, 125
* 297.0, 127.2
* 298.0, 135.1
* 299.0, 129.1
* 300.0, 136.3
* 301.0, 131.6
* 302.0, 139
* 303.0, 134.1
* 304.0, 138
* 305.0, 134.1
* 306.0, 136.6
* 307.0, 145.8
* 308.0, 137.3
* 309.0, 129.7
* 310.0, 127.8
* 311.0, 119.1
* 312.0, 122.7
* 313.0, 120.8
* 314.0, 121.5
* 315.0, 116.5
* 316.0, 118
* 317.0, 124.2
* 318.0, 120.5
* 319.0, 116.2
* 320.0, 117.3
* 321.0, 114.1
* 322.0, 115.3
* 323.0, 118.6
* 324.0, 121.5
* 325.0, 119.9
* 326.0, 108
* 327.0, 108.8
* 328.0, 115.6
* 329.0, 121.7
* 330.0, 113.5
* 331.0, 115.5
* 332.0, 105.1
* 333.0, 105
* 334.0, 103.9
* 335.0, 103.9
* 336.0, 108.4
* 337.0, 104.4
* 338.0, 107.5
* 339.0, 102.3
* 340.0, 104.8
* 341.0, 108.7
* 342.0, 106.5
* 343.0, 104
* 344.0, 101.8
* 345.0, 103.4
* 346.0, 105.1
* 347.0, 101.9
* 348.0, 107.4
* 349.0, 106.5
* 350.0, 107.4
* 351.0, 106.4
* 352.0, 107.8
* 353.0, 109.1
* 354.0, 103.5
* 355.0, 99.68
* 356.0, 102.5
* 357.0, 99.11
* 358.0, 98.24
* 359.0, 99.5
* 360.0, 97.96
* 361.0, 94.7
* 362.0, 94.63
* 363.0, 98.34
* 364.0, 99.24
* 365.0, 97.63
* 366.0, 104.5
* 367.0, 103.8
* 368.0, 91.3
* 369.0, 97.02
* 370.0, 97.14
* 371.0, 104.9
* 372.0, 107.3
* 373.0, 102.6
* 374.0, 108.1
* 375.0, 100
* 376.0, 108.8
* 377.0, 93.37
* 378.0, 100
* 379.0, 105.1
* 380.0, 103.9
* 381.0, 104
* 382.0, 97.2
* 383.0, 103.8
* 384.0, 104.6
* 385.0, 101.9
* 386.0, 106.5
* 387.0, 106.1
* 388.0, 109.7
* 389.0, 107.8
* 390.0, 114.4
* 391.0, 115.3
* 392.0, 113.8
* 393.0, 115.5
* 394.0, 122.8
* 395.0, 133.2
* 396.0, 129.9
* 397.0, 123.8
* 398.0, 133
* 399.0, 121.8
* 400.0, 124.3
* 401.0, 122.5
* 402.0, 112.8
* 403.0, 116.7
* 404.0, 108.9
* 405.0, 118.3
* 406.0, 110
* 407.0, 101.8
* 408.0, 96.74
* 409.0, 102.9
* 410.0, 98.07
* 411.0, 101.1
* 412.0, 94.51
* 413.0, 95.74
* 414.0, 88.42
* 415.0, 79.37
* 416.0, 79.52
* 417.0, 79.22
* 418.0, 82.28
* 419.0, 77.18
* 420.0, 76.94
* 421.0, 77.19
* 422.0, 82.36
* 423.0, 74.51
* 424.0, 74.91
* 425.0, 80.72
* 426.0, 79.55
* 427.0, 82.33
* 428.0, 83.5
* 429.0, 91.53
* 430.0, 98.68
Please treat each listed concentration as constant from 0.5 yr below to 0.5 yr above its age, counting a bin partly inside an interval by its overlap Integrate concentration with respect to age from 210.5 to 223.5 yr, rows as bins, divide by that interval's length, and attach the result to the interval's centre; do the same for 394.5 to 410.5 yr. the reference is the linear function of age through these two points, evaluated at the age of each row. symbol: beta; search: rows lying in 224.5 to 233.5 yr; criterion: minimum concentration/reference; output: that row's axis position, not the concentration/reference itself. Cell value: 231.0 yr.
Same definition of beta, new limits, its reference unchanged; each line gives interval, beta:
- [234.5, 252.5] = 236.0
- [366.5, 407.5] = 368.0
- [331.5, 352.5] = 339.0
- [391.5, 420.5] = 420.0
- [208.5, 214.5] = 209.0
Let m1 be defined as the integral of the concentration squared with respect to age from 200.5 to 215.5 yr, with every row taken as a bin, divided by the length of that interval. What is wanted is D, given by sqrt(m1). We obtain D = 187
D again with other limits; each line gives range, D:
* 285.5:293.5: 123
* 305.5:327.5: 122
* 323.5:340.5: 110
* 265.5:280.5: 134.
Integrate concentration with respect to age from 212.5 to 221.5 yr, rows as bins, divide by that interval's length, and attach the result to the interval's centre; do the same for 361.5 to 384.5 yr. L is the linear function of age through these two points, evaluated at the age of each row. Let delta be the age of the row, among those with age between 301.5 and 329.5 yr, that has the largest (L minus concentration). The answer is 326.0 yr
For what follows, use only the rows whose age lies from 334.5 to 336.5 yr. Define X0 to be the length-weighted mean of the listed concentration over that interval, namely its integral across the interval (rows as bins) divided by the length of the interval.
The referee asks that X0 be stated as 106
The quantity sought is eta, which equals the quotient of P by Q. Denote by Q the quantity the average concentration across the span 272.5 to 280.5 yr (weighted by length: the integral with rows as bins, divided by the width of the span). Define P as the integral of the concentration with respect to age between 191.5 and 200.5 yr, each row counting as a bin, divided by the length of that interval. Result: 1.45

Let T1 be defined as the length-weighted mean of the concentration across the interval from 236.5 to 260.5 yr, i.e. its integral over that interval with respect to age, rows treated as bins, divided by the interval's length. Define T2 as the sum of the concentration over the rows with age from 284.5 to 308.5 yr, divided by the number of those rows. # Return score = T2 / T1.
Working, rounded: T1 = 158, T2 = 129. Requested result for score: 0.8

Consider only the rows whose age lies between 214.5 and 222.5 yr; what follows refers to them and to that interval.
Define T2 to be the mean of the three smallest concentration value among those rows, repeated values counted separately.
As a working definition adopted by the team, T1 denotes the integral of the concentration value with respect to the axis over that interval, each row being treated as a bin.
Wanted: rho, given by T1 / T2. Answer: 8.2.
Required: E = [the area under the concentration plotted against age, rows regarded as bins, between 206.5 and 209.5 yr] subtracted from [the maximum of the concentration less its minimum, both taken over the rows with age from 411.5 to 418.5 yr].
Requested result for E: -497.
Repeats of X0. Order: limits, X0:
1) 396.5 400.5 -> 126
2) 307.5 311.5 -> 128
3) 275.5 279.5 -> 137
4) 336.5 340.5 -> 105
